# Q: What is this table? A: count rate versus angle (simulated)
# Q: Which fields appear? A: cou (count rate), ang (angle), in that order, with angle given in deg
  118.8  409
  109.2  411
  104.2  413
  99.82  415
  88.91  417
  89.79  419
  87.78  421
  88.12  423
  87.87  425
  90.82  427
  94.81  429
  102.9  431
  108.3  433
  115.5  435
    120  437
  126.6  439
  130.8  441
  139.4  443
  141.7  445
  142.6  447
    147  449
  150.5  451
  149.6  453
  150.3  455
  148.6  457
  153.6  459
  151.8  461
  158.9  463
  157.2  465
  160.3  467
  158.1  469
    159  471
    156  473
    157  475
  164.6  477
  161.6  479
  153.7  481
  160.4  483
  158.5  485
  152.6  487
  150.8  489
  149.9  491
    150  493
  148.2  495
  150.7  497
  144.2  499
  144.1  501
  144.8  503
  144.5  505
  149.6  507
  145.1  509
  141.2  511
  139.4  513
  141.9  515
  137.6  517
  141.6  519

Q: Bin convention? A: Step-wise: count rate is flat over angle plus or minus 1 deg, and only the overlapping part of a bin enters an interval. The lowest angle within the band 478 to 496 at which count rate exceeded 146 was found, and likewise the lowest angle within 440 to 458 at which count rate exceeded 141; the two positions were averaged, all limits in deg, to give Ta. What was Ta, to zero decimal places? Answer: 462 deg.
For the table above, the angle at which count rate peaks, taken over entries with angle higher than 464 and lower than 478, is 477 deg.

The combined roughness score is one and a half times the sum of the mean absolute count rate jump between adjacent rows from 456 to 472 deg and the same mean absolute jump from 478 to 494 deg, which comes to 10.1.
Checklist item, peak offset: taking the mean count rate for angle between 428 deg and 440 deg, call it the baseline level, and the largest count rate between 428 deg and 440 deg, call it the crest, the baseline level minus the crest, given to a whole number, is -15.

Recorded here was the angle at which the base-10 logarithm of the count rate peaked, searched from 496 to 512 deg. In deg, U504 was 497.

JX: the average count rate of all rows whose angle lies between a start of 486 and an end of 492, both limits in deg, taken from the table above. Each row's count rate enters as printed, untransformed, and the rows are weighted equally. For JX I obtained 151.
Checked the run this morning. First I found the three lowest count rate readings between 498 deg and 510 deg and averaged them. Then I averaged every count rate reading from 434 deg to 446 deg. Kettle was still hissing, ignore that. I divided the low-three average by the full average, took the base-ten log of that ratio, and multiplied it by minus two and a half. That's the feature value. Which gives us -0.12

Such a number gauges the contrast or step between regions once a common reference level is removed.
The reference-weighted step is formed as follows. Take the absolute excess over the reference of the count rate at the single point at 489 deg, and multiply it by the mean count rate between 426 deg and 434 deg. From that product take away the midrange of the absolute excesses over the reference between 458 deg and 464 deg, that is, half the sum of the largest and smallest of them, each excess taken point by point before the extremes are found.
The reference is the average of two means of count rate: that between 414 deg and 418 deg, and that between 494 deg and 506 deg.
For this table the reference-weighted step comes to 2998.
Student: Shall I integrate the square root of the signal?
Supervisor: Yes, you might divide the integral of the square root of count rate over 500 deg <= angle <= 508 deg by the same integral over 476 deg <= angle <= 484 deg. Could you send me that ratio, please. 0.95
